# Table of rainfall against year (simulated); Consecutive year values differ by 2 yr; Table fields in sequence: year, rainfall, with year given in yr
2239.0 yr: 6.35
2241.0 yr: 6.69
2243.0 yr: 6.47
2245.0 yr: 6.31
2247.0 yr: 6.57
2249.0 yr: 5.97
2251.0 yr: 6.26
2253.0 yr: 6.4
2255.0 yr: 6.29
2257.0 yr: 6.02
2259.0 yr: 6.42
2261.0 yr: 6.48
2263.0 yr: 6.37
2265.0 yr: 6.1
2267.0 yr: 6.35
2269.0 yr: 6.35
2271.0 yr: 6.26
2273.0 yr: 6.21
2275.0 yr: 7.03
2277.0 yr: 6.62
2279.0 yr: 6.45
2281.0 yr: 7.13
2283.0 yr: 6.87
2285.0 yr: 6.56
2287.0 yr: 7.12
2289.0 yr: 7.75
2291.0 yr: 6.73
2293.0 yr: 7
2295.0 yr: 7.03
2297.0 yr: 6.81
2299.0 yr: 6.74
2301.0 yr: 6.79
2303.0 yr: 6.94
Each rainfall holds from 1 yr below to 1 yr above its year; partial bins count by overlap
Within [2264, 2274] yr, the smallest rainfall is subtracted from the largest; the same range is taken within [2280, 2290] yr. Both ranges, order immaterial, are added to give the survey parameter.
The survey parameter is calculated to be 1.4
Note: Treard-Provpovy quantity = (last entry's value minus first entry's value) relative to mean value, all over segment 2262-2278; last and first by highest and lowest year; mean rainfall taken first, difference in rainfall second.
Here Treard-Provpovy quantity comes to 0.039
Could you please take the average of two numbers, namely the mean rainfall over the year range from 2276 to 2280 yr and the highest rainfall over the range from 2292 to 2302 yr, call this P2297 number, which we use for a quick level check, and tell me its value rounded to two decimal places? 6.78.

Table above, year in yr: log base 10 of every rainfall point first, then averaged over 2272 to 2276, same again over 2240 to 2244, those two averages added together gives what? 1.64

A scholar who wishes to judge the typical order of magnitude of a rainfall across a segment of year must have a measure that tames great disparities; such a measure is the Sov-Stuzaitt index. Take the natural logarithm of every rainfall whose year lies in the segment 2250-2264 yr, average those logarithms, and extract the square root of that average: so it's 1.36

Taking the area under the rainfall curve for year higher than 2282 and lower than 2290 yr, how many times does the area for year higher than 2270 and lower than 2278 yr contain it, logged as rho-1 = 0.92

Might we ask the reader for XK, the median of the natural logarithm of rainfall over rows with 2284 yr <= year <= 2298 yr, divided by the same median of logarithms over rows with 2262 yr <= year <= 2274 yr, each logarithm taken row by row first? 1.06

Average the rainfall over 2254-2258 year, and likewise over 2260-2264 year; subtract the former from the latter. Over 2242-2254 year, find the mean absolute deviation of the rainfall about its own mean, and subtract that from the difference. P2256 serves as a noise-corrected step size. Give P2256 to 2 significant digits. 0.12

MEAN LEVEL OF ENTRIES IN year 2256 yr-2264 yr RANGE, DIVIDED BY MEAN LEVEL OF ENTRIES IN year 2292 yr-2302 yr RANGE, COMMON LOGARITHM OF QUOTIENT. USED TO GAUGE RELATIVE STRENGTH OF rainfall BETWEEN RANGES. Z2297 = -0.0363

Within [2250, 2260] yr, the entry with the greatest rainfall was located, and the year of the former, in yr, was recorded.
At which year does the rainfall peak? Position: 2259.0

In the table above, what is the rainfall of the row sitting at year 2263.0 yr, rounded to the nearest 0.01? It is 6.37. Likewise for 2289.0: 7.75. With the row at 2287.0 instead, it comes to 7.12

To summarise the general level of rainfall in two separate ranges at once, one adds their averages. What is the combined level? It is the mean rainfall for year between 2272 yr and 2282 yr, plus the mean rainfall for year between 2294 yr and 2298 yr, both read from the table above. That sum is 13.6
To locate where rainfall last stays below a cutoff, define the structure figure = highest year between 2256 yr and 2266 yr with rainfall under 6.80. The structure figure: 2265.0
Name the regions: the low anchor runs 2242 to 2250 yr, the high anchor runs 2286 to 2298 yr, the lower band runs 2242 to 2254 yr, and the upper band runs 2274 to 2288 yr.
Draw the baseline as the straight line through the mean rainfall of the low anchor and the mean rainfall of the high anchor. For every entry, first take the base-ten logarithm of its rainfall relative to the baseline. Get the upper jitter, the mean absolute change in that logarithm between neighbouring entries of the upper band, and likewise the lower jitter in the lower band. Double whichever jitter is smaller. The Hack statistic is 0.039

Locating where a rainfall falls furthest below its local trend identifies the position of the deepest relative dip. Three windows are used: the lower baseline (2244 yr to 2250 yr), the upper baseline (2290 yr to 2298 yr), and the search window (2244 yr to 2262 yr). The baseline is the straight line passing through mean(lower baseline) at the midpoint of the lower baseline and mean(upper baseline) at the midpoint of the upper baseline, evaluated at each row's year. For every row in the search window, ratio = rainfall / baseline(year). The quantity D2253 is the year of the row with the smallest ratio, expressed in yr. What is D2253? 2257.0 yr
